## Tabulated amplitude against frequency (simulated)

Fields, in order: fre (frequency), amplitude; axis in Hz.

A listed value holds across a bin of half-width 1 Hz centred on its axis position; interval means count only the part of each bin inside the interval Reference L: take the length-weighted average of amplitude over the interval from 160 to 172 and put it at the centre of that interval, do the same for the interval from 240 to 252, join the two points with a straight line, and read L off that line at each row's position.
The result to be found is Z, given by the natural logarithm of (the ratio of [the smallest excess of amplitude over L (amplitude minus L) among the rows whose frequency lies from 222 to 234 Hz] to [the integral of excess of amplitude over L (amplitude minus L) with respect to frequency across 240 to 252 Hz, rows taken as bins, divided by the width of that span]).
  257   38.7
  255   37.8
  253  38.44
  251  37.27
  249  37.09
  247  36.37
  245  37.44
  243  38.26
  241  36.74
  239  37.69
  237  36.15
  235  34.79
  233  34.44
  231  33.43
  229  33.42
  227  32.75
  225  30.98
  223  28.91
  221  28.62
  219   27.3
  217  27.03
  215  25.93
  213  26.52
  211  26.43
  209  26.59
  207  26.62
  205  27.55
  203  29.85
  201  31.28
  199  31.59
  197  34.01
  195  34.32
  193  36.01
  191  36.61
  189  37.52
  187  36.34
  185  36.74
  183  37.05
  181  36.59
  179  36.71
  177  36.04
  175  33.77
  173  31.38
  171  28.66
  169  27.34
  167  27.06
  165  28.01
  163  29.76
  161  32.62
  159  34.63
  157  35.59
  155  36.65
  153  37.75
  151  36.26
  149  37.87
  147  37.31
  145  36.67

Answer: 36.1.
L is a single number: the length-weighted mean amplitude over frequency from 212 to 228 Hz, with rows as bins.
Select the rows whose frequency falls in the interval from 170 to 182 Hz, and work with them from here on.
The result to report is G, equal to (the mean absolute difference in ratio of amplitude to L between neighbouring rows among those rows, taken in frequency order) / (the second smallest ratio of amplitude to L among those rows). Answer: 0.052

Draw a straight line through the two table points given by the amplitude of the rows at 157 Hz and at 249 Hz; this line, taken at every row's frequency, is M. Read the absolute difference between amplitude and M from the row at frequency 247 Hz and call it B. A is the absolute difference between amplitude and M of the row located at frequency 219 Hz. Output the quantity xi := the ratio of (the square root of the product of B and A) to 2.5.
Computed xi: 1.01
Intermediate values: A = 9.3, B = 0.7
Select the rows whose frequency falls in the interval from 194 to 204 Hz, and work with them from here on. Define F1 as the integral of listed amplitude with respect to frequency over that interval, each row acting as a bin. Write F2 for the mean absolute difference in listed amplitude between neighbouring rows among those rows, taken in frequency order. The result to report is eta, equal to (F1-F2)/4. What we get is 80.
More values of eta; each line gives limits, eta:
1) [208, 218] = 66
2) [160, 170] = 72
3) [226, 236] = 84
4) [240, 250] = 93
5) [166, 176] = 74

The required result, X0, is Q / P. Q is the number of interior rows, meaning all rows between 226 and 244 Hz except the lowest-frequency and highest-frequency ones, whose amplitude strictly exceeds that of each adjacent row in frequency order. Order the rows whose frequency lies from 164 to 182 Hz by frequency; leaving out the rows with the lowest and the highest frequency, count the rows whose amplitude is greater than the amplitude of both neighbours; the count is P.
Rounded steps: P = 1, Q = 1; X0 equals 1.0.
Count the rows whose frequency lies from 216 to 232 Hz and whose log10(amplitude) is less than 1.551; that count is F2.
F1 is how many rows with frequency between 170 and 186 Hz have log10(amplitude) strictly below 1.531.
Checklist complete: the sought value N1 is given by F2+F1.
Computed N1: 11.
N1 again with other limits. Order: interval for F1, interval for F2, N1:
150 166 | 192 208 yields 10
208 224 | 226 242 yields 13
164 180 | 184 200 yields 9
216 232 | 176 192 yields 8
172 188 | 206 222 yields 10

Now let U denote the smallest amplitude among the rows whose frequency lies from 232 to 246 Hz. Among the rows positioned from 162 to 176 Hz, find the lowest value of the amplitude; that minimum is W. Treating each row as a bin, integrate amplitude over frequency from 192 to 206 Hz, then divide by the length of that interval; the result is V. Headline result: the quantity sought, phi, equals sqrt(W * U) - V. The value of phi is -2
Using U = 34.44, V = 32.1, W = 27.06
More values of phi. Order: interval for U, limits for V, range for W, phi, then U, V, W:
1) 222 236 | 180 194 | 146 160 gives -5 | 28.91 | 36.7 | 34.63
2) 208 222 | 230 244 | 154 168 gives -9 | 25.93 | 35.9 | 27.06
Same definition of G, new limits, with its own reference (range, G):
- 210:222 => 0.026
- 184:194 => 0.021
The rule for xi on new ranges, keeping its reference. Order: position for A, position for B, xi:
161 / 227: 1.39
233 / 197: 0.92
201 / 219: 2.74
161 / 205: 2.07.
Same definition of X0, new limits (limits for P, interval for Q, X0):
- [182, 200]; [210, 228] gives 1.0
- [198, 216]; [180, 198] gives 2.0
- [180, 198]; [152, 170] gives 0.0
